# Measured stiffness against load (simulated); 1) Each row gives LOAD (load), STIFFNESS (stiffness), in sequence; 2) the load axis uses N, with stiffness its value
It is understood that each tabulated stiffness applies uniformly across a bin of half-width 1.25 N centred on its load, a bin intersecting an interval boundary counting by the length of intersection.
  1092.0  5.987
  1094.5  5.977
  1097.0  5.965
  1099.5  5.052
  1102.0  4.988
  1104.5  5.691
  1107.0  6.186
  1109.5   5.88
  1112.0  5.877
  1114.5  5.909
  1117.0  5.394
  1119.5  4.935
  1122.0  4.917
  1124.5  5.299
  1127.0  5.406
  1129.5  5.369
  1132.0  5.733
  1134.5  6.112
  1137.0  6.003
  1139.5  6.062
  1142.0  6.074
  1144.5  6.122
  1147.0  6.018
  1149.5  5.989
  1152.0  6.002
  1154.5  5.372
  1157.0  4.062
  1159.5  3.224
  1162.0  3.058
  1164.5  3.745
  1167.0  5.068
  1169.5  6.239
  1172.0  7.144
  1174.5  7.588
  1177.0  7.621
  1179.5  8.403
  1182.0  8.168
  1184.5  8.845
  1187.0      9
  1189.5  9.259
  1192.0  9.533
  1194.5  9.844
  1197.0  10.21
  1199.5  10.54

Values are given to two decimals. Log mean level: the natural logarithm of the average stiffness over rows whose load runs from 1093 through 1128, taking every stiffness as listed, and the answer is 1.71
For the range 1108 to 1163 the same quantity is 1.69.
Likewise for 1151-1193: 1.89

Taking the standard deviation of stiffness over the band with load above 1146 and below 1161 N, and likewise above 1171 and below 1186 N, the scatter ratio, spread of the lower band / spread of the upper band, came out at 1.91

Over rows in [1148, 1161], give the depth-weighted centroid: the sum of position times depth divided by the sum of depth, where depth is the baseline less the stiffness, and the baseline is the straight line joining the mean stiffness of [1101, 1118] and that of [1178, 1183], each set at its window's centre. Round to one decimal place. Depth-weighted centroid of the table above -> 1156.2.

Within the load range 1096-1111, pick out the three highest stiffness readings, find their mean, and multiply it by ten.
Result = 60.1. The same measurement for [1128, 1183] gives 80.6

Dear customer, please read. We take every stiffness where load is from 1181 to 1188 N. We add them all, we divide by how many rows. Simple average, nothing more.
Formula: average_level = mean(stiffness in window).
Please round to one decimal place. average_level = 8.7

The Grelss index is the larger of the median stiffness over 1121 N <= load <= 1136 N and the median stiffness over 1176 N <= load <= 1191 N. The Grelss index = 8.6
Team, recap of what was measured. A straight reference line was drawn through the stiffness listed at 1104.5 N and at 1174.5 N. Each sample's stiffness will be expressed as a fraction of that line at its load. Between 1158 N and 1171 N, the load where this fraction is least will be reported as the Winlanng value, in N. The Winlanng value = 1162.0 N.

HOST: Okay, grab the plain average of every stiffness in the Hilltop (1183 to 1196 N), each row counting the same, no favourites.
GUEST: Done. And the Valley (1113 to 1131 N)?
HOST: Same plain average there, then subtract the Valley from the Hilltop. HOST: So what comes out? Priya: 4.0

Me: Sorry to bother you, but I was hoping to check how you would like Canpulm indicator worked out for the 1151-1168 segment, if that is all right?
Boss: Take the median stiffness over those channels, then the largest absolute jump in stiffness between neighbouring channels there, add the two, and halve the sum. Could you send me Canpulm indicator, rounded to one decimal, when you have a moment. 2.7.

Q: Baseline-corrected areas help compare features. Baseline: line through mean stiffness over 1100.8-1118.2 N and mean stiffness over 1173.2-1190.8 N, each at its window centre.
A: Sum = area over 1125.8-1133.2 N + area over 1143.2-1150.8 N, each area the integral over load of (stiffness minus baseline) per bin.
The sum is -15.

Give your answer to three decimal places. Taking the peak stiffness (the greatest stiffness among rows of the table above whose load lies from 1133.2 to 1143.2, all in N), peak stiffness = 6.112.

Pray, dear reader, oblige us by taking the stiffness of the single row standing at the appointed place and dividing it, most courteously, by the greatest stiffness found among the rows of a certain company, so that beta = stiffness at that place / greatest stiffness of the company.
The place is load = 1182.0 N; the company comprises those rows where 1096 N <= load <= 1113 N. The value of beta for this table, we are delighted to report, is 1.3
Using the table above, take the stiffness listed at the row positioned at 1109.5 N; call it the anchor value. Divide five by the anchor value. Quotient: 0.85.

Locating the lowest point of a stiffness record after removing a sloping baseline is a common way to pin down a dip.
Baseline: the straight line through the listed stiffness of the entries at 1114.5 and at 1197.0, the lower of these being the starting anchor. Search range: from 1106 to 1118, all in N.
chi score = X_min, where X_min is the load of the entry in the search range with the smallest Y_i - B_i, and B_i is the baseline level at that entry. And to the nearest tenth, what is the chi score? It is 1117.0 N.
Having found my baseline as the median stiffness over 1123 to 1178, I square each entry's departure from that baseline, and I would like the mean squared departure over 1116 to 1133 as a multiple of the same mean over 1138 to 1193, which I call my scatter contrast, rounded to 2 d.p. 0.15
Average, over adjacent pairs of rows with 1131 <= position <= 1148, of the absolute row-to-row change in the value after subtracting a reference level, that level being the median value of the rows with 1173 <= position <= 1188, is 0.12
